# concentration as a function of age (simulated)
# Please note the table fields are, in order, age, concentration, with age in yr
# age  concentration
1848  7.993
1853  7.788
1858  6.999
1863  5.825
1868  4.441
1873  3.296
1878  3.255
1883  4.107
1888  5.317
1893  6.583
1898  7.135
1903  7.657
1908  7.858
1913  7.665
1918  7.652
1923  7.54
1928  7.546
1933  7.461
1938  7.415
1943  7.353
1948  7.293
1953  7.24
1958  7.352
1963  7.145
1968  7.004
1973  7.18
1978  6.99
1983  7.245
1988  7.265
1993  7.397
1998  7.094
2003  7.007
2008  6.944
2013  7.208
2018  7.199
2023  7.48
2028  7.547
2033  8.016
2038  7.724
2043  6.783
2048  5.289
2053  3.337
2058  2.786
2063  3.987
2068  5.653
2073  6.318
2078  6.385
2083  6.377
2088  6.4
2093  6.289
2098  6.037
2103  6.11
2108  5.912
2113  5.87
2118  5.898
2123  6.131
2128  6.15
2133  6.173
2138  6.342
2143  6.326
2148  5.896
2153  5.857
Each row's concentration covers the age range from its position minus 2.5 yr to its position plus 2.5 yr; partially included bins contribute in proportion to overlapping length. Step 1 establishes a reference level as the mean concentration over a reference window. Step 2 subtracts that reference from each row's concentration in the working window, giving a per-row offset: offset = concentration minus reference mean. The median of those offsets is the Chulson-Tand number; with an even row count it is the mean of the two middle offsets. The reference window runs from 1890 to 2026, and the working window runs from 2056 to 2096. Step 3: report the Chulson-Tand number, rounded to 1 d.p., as -1.0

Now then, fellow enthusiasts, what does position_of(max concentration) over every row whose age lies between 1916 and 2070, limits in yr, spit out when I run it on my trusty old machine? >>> 2033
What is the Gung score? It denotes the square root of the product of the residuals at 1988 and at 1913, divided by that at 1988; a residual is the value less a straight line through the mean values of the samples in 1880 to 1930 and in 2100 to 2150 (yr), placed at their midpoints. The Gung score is 1.1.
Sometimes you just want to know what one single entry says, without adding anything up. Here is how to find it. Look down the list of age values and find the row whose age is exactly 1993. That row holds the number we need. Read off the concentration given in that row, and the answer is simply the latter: 7.397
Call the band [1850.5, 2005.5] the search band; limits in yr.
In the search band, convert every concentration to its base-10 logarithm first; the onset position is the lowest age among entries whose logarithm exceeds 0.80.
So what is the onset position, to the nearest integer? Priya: 1853 yr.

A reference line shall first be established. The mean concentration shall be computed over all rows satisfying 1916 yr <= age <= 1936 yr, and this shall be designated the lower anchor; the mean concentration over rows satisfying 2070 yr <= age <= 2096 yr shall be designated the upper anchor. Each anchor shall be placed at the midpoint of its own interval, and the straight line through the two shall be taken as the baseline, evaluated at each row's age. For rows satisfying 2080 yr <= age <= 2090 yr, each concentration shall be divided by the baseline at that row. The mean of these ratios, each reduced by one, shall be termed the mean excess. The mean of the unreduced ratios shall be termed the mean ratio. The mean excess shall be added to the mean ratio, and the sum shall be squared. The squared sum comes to 1.0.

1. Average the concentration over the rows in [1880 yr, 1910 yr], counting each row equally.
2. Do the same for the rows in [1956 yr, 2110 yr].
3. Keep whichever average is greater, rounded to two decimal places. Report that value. 6.50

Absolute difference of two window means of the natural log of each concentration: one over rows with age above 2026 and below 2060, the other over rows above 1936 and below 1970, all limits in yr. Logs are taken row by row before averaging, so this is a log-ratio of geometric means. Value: 0.27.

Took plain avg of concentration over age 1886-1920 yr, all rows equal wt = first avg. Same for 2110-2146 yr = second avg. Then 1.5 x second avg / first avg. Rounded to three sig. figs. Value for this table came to 1.29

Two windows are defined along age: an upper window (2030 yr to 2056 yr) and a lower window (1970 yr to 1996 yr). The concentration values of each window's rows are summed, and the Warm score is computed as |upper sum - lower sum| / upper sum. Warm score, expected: 0.16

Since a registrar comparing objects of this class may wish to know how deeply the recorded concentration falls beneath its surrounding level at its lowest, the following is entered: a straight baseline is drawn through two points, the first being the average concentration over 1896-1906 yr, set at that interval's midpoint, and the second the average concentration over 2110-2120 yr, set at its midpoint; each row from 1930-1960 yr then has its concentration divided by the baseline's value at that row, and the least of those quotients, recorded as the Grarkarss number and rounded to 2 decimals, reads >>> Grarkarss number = 1.03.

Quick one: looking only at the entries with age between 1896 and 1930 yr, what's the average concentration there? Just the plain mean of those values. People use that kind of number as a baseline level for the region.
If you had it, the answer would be 7.6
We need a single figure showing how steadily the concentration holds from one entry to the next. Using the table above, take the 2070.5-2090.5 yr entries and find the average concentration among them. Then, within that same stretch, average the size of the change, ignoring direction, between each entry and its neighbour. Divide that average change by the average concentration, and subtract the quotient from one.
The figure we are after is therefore 0.995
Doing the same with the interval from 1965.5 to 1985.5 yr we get 0.971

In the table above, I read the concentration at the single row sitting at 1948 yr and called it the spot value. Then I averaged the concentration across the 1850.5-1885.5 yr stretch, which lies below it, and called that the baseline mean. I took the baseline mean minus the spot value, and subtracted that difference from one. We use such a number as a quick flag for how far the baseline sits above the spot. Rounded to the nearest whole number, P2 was 3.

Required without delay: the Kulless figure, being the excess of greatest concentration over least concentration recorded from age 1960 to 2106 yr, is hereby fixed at 5.2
